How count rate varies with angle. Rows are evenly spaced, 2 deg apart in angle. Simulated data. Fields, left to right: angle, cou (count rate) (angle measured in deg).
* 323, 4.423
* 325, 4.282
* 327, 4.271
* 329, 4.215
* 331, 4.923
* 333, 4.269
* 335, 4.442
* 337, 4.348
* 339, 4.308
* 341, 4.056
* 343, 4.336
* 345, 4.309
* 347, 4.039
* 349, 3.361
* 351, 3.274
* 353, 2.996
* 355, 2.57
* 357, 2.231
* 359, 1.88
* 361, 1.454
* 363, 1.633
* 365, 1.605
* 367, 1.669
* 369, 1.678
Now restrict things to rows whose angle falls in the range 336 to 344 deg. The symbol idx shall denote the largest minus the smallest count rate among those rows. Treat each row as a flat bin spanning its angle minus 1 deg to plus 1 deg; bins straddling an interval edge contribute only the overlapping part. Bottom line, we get 0.3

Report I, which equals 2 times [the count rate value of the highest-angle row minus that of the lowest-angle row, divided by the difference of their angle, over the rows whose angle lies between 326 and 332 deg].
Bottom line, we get 0.3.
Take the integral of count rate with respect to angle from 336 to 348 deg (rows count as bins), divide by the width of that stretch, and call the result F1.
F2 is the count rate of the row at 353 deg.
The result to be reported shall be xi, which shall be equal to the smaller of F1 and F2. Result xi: 3.0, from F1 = 4.23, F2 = 2.996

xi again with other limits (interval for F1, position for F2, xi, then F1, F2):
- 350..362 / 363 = 1.6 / 2.40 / 1.633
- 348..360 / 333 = 2.7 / 2.72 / 4.269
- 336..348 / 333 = 4.2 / 4.23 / 4.269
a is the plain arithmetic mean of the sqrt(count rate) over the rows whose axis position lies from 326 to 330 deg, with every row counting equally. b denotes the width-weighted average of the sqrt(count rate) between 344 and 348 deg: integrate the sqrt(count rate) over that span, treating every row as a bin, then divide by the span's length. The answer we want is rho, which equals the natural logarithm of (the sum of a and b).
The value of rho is 1.41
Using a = 2.06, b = 2.043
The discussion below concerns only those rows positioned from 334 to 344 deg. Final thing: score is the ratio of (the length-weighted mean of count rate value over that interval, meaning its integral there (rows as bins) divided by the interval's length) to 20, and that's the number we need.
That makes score 0.21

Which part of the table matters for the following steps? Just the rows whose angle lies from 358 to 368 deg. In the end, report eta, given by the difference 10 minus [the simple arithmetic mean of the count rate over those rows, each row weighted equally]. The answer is 8.4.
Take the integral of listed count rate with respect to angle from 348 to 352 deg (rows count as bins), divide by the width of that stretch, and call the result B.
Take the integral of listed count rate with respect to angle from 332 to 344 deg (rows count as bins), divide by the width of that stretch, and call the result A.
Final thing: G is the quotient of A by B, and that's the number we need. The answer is 1.3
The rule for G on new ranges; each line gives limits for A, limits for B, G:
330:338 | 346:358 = 1.5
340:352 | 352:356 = 1.4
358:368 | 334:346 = 0.4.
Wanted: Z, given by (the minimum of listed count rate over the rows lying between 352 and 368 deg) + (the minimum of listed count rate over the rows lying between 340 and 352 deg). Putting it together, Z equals 4.7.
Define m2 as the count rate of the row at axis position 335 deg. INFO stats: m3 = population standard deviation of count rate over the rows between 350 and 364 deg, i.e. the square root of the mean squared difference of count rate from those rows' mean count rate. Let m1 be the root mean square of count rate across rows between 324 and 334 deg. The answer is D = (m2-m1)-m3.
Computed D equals -0.6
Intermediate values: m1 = 4.40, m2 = 4.442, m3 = 0.64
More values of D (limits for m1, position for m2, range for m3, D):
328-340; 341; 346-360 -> -1.0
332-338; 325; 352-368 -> -0.6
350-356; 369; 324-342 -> -1.5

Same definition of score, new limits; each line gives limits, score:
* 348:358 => 0.14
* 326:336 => 0.22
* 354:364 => 0.10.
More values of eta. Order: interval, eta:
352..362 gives 7.8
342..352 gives 6.1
